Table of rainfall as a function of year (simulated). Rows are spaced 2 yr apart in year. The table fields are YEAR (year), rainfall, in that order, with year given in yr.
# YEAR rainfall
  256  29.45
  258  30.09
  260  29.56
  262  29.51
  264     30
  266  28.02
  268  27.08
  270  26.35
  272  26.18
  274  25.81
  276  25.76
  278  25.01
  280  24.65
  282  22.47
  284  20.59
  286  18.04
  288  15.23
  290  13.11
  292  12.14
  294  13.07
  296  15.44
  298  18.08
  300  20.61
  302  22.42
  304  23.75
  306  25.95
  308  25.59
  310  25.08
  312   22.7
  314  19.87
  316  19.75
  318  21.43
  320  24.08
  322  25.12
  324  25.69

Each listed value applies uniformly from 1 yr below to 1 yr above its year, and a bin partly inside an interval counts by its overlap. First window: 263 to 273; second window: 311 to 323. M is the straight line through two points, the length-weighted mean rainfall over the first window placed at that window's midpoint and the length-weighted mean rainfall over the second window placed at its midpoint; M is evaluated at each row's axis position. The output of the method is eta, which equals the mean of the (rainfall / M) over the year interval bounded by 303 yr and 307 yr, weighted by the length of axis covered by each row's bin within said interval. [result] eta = 1.06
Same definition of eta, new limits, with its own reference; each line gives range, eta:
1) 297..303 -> 0.85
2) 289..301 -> 0.63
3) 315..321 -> 0.99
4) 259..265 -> 1.05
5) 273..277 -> 0.96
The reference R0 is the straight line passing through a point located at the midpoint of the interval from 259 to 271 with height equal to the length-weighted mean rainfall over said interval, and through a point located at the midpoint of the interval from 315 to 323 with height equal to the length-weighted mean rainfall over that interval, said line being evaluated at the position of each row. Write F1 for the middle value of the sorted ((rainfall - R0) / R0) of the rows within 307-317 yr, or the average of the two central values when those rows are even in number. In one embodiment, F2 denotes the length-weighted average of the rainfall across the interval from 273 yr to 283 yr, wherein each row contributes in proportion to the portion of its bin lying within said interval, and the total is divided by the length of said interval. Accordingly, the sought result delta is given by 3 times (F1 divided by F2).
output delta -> 0.00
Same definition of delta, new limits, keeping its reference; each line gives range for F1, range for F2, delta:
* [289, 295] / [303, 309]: -0.06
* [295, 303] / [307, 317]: -0.03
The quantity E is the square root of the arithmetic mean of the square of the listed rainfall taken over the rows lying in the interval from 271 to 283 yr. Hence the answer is 25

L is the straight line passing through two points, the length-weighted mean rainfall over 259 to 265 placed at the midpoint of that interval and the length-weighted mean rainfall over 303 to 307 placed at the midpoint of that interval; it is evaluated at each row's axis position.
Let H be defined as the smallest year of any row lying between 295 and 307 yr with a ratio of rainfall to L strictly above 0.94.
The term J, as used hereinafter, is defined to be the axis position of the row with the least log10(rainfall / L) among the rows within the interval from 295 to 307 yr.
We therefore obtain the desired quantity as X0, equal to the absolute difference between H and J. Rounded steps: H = 304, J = 296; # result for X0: 8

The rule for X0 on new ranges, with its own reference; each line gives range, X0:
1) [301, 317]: 10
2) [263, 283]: 18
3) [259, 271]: 10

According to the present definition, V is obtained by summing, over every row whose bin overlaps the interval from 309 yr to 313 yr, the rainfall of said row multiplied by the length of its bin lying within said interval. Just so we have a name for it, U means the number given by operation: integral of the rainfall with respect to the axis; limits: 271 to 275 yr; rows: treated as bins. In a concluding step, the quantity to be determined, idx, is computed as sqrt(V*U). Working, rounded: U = 104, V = 96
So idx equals 100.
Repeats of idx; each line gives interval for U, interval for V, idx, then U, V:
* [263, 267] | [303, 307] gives 107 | 116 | 99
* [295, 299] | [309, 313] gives 80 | 67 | 96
